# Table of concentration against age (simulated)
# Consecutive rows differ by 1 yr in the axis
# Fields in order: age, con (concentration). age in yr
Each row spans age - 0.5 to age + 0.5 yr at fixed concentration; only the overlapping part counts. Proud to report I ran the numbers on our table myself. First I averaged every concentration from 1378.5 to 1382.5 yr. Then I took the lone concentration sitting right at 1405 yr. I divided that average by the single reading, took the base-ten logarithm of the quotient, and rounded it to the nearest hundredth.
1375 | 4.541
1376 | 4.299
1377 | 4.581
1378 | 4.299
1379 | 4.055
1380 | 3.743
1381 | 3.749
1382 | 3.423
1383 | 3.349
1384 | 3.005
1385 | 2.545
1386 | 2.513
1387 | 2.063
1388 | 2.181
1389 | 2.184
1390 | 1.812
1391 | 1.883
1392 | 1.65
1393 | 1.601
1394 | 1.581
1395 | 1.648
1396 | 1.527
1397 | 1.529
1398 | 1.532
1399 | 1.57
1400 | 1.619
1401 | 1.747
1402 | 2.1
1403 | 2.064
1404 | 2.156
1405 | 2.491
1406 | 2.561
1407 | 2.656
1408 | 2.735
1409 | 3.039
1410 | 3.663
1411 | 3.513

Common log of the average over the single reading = 0.18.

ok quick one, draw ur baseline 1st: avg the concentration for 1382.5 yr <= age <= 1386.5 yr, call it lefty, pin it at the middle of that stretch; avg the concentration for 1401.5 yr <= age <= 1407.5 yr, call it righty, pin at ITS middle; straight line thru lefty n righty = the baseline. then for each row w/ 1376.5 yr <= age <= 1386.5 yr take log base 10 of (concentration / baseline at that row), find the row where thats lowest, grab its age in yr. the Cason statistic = 1386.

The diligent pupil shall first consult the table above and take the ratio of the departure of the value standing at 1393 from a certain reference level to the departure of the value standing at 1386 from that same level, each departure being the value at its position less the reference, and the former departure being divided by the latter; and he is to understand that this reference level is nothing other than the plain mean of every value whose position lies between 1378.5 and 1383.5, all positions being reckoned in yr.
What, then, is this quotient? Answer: 1.8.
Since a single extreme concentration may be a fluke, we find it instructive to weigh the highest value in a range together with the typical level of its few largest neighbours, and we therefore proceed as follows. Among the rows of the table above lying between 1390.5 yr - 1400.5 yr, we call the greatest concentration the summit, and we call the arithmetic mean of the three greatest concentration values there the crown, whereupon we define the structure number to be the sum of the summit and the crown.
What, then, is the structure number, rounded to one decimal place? 3.6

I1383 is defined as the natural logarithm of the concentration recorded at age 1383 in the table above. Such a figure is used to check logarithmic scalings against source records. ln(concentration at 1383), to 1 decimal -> 1.2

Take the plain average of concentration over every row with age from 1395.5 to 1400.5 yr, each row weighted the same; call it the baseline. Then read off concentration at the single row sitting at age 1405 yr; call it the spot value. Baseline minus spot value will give -0.9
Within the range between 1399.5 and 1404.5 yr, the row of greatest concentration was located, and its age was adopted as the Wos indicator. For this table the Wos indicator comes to 1404 yr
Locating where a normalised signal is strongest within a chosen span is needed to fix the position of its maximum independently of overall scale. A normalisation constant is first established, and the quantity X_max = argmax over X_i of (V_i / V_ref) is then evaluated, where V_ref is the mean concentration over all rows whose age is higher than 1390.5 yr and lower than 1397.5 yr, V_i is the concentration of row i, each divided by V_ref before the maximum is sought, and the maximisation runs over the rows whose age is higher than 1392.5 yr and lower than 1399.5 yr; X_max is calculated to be 1395 yr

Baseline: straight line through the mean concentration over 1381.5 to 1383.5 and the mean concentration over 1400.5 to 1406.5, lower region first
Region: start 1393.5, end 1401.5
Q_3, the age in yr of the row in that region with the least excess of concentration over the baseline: 1394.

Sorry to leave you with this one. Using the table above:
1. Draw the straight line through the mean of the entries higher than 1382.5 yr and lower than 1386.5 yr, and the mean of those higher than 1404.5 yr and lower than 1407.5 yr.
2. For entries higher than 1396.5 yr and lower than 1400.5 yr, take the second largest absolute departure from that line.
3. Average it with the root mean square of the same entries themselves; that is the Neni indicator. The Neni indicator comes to 1.35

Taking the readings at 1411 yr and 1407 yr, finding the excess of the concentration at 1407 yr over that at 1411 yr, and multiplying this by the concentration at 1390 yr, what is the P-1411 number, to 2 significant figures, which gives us -1.6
